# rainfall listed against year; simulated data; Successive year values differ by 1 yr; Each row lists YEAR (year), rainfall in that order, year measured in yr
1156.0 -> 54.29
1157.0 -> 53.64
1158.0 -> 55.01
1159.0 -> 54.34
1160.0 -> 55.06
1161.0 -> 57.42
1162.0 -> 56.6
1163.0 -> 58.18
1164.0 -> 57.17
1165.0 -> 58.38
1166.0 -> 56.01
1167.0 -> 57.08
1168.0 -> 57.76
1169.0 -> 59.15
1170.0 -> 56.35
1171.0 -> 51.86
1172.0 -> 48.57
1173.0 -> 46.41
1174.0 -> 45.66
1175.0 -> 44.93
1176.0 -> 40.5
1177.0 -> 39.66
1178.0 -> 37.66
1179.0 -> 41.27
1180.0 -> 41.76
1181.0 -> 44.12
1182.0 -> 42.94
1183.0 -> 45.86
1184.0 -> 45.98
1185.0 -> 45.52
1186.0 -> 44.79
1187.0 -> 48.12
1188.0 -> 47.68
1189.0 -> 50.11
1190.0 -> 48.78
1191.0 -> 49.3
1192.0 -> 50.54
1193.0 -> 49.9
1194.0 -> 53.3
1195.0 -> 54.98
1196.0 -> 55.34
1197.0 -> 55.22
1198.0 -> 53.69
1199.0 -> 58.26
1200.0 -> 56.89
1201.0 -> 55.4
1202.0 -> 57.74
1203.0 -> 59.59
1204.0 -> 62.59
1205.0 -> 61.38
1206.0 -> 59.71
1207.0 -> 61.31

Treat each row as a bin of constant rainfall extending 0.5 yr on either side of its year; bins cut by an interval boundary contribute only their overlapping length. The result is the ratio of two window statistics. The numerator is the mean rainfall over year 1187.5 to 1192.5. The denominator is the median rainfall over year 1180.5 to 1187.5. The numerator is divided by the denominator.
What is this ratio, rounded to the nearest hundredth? 1.08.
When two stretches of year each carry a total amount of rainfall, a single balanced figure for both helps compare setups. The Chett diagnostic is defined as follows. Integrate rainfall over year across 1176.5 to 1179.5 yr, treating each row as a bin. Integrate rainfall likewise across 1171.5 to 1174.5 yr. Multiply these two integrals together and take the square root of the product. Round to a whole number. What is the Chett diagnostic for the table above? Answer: 129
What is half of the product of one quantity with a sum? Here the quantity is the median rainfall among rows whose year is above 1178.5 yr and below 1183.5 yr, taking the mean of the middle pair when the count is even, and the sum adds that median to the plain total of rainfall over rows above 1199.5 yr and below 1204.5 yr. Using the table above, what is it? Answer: 7196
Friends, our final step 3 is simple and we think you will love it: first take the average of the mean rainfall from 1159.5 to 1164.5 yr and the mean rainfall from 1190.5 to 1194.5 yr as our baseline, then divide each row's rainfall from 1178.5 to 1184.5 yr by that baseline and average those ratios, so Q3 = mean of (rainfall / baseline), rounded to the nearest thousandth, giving 0.811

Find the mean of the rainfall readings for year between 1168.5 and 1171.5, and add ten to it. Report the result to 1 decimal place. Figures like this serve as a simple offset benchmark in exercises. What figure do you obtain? 65.8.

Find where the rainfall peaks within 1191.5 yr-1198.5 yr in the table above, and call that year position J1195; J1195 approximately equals 1196.0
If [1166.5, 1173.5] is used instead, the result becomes 1169.0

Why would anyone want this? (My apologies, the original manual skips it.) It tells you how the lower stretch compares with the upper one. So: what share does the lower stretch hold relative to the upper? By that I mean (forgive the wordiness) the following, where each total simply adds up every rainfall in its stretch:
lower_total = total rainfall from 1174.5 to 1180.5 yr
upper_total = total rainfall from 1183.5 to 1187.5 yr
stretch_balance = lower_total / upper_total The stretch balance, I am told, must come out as 1.33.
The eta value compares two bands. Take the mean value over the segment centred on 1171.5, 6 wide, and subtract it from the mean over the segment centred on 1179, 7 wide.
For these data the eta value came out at -10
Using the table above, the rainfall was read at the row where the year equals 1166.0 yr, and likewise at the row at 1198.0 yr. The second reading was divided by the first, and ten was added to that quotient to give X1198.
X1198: 10.96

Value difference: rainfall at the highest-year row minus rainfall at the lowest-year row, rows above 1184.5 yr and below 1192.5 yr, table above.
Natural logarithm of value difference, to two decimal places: 1.61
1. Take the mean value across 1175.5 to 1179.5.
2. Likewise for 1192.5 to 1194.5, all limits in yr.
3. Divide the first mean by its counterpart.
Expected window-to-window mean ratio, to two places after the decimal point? 0.77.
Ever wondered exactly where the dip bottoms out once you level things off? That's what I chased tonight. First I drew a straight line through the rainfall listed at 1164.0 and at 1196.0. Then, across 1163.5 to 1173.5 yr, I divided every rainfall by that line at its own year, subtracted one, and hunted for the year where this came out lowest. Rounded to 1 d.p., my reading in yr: 1173.0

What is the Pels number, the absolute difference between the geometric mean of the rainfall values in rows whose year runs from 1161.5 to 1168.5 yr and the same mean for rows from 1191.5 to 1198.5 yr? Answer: 4.1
